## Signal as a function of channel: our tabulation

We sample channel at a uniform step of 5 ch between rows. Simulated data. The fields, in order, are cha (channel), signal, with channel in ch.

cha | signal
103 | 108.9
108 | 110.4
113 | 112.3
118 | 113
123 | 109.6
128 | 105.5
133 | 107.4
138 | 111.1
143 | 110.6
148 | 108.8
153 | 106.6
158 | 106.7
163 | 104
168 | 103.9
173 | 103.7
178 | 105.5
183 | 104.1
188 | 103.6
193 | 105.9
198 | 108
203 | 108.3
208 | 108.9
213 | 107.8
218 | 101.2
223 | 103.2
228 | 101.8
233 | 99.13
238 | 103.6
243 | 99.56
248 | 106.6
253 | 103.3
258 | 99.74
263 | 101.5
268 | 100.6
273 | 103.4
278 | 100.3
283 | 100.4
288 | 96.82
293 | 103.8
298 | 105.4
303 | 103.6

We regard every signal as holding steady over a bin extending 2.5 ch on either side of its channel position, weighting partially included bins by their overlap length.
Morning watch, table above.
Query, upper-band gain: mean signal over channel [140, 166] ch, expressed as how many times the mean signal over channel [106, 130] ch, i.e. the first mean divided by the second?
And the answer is 0.97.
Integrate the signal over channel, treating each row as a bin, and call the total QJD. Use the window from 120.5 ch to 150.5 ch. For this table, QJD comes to 3265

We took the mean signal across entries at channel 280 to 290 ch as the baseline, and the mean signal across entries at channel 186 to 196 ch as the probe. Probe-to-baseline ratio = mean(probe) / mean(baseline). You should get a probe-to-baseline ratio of 1.06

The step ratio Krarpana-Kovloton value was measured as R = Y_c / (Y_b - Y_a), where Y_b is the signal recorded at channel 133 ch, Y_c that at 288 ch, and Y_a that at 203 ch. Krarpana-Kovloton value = -108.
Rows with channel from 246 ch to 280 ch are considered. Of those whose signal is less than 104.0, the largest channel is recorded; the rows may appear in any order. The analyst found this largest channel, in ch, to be 278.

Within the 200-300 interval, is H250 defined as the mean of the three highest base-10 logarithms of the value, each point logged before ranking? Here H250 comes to 2.03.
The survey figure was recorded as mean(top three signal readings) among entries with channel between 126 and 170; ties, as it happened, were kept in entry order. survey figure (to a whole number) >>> 110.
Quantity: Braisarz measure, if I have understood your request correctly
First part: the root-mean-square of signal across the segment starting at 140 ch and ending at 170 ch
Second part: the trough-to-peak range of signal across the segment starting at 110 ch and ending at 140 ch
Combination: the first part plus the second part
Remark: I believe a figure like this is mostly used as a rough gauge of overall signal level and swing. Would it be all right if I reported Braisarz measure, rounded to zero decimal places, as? 114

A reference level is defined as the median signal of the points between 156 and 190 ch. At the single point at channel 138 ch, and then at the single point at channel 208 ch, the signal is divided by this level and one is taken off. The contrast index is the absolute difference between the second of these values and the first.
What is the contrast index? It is 0.021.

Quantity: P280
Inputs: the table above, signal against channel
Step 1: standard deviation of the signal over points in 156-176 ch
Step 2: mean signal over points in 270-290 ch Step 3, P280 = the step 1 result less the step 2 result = -99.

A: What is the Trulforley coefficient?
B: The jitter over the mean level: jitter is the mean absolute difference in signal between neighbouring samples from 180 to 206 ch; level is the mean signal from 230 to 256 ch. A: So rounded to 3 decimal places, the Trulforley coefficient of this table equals 0.013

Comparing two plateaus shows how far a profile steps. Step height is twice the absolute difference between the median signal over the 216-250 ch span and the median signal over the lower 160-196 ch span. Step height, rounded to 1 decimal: 4.4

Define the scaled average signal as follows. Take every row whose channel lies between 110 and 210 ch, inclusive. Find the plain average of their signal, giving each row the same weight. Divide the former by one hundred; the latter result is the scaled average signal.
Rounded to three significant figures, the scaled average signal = 1.07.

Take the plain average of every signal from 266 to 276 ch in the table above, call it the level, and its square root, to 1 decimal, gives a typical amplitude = 10.1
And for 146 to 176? 10.3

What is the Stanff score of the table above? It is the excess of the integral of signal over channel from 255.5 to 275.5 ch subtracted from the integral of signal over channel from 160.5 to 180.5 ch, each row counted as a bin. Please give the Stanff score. 59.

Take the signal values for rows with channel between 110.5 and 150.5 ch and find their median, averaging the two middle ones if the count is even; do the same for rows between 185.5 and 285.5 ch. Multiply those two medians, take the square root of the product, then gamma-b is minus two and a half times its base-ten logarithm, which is -5.070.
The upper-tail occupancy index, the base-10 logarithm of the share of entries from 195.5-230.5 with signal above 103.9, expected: -0.24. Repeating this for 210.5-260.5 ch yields -0.70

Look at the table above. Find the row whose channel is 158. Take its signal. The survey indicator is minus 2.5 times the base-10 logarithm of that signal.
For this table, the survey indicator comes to -5.07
